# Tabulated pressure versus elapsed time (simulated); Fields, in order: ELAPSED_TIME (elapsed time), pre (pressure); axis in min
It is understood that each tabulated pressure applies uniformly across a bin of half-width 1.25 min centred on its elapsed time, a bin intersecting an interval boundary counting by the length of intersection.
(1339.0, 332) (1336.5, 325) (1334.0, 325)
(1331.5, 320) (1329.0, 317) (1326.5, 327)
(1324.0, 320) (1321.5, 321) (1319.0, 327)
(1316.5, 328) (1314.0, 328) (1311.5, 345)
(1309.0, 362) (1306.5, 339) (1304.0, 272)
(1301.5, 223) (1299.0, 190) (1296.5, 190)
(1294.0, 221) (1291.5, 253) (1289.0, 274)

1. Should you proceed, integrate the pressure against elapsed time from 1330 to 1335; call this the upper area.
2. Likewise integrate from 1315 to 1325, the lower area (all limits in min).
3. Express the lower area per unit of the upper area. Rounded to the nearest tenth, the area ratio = 2.0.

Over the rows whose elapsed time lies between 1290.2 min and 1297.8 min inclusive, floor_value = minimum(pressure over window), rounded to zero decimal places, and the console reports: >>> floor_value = 190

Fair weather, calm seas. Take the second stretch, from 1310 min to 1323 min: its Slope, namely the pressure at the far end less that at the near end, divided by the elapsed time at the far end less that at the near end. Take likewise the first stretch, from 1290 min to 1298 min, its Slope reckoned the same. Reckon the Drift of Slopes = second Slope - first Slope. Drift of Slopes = 10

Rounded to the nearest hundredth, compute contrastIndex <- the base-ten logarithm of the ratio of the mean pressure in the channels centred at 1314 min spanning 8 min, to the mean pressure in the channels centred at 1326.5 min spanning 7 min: 0.02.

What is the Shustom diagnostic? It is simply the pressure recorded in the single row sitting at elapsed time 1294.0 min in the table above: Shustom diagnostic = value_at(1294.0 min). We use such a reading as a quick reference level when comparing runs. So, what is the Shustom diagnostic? 221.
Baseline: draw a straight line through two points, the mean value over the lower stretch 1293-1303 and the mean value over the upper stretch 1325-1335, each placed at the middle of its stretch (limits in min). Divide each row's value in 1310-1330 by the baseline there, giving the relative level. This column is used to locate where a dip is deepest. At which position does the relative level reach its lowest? 1329.0 min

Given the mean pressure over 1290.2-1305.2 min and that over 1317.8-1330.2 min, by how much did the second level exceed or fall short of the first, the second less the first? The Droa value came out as 98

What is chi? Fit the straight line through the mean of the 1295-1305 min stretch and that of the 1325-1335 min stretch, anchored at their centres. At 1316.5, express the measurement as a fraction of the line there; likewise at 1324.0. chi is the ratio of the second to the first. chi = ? 0.89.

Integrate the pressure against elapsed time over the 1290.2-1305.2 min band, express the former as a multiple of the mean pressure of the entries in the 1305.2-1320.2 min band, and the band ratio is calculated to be 10.0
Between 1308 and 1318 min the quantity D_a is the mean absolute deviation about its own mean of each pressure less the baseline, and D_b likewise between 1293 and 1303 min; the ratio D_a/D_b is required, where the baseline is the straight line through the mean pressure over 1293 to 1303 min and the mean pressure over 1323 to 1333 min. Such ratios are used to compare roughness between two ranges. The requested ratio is 1.4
